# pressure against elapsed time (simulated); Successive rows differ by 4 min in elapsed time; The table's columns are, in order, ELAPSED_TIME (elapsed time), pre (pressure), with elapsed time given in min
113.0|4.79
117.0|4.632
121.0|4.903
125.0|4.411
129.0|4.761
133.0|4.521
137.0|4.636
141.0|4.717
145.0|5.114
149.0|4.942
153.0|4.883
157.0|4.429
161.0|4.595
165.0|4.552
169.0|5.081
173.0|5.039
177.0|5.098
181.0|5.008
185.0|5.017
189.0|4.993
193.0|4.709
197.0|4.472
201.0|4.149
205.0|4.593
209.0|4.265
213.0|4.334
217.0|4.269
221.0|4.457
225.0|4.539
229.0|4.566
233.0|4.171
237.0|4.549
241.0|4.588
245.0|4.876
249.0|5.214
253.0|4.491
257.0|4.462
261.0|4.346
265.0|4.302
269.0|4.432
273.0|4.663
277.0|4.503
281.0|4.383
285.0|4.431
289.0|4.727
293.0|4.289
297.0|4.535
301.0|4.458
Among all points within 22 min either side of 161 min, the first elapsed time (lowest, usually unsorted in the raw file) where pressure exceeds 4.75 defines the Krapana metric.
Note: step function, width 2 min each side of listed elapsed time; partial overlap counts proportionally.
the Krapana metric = 145.0 min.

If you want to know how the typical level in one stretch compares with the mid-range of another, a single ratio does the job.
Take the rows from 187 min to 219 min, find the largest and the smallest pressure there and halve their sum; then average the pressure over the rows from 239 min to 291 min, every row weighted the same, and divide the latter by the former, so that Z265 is 1.00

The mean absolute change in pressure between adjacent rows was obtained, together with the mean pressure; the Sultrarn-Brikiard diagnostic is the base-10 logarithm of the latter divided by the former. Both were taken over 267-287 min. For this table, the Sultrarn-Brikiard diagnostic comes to 1.51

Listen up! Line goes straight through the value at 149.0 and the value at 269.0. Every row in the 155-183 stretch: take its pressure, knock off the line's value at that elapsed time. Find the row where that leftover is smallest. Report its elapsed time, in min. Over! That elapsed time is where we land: 157.0 min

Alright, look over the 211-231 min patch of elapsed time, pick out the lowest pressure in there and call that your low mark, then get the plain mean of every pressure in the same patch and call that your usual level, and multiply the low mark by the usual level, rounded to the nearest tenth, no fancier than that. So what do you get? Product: 18.9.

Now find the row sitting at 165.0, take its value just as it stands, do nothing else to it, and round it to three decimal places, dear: 4.552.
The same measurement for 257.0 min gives 4.462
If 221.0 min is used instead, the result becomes 4.457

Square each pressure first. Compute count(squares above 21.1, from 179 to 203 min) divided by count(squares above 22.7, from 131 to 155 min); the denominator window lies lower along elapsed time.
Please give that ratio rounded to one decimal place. 1.3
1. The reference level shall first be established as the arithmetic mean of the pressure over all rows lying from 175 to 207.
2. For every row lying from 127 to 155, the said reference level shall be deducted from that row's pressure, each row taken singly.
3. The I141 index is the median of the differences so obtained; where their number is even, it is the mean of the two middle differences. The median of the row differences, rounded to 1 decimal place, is 0.0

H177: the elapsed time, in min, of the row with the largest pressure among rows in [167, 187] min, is 177.0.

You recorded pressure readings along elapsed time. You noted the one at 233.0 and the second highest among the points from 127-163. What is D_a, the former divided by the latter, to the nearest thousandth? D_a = 0.844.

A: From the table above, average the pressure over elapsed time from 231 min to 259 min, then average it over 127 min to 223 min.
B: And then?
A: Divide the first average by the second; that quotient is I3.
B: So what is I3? 0.985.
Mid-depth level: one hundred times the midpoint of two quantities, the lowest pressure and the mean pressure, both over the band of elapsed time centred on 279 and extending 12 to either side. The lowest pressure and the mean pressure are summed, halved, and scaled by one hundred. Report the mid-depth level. 445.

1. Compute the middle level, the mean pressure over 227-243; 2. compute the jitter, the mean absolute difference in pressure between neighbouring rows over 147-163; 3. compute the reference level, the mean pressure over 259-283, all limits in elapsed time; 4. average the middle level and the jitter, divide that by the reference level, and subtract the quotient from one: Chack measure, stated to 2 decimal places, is 0.47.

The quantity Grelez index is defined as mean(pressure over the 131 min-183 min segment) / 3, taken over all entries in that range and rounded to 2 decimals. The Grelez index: 1.61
